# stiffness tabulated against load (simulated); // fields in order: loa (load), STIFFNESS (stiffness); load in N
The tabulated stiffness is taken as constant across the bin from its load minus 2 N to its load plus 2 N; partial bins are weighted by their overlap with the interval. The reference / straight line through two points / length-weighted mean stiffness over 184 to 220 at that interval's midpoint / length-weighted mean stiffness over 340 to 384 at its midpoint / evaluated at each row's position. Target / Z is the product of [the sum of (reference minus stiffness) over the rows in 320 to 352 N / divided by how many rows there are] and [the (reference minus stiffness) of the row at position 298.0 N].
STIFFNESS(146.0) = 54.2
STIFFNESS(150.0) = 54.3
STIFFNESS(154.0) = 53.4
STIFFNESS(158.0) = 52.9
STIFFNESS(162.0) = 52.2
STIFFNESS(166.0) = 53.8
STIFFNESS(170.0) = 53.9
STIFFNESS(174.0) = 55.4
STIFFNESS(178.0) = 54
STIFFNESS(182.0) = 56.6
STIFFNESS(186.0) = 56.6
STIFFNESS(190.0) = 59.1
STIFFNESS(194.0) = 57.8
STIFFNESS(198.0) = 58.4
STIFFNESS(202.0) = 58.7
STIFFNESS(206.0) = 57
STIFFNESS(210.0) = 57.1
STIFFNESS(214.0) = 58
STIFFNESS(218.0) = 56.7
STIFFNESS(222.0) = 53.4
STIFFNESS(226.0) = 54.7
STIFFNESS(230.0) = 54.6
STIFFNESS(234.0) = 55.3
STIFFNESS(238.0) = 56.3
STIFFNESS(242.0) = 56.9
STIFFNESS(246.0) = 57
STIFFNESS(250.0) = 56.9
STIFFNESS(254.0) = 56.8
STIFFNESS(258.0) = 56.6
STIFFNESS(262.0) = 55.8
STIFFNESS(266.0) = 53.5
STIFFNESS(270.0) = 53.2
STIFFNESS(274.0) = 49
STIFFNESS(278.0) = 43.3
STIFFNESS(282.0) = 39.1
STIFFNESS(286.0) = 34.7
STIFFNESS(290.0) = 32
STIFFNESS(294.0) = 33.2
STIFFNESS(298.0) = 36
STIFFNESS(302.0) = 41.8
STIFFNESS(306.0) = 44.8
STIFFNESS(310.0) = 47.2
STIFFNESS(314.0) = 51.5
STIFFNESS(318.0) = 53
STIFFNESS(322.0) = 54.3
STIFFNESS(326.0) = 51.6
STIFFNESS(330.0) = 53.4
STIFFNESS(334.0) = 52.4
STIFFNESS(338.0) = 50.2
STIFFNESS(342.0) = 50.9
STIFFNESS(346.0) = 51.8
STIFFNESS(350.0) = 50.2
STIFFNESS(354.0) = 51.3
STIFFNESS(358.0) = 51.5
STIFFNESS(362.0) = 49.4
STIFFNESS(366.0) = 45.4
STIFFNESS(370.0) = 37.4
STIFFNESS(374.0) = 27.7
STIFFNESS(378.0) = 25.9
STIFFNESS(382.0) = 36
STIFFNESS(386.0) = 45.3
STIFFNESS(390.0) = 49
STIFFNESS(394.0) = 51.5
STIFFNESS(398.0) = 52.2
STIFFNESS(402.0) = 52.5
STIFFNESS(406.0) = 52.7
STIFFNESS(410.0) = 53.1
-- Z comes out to -80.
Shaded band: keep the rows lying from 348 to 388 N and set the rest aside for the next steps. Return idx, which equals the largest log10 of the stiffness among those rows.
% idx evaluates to 1.71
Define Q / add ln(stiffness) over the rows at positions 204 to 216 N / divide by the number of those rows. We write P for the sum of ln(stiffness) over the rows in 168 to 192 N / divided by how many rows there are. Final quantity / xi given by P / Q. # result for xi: 0.99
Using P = 4.02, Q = 4.05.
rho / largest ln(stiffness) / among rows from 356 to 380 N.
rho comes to 3.94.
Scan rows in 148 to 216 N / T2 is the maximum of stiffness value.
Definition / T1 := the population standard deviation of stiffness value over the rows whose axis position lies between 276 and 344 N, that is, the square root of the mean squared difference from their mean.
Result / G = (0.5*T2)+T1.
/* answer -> 37.1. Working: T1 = 8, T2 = 59.1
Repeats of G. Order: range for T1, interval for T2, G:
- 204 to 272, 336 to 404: 27.7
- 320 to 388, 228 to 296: 37.2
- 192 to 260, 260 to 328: 29.3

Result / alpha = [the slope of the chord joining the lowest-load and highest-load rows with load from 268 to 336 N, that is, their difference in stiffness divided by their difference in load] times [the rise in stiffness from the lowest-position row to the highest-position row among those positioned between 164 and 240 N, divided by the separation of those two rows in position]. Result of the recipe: 0.00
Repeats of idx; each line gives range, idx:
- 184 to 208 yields 1.77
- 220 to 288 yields 1.76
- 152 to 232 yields 1.77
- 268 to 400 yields 1.73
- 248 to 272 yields 1.76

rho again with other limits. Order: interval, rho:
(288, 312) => 3.85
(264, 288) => 3.98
